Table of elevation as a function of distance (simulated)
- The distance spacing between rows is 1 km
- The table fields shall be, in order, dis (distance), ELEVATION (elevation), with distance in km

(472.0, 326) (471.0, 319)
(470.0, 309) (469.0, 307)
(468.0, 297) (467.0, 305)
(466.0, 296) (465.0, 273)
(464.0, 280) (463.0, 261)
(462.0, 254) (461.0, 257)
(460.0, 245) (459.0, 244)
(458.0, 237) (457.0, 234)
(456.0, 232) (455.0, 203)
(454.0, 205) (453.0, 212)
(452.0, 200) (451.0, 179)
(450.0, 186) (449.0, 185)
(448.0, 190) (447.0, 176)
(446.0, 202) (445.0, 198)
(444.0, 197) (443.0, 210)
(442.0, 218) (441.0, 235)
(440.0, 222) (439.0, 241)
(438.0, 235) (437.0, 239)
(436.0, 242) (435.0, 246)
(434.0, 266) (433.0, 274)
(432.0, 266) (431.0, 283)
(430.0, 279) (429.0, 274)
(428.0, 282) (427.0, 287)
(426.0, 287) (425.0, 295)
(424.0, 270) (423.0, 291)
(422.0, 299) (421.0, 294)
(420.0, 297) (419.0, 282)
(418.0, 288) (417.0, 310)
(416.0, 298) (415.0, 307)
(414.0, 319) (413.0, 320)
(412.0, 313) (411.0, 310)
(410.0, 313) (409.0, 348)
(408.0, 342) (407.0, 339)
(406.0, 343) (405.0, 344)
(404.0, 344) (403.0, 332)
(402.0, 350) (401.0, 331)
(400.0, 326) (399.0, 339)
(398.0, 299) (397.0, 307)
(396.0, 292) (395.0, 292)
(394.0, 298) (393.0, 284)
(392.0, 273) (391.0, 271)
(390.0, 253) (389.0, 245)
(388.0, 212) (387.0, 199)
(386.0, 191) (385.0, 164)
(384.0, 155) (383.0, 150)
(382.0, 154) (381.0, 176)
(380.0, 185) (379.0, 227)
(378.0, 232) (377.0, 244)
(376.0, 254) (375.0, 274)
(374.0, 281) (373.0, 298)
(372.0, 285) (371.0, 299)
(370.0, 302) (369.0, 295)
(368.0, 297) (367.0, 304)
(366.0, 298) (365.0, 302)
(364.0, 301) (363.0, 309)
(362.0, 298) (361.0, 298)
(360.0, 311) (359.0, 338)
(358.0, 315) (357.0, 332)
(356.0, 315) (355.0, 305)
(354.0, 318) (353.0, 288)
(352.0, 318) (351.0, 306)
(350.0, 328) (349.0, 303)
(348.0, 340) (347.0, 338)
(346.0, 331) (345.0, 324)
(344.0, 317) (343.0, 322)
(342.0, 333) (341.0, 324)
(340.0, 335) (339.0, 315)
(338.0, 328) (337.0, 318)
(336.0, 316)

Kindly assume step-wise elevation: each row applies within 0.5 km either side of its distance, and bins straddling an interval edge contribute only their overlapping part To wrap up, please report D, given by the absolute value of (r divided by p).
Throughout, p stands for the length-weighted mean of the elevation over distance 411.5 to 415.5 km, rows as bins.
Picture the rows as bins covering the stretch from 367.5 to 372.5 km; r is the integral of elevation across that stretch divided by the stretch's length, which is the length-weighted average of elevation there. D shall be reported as 0.94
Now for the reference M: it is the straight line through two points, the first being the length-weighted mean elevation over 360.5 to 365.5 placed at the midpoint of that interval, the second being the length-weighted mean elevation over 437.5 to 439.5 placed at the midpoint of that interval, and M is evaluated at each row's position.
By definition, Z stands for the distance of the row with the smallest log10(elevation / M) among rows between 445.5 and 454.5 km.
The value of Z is 447.0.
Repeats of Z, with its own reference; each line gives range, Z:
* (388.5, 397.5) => 389.0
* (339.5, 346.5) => 344.0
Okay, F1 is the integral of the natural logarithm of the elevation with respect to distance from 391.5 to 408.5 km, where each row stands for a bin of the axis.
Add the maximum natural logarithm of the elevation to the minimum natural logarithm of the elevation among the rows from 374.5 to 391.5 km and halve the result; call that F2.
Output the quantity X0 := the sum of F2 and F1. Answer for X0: 103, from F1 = 98.0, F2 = 5.31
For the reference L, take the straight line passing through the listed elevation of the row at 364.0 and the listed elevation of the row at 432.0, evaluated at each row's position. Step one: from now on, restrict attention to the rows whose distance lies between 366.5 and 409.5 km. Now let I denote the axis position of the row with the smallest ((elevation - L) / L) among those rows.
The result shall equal 383.0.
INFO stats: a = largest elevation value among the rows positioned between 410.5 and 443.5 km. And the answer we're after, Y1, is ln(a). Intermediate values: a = 320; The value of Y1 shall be 5.77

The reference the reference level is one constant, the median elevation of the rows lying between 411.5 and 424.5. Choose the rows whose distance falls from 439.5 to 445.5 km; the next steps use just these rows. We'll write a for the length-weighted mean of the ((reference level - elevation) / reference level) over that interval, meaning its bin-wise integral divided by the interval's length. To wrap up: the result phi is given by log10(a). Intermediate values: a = 0.284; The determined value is -0.55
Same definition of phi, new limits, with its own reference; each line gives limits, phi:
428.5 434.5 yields -1.09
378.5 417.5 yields -1.18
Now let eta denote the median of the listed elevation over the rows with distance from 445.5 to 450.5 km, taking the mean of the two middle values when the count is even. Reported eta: 186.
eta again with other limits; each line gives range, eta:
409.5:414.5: 313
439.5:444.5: 218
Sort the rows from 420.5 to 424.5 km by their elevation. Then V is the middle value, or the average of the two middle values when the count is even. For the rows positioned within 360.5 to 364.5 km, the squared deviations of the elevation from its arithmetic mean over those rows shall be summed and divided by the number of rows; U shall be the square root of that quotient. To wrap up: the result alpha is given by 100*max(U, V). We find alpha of 29250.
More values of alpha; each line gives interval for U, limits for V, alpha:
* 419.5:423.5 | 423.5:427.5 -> 28700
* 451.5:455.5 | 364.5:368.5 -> 30000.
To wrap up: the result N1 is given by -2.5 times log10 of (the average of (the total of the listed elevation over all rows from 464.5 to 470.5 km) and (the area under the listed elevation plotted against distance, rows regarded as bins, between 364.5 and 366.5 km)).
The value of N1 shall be -7.69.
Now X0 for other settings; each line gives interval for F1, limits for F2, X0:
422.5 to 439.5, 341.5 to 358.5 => 101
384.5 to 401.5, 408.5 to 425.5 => 101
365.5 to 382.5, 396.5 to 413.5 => 100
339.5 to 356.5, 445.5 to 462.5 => 103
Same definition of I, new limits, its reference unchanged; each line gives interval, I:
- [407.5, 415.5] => 415.0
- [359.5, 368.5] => 361.0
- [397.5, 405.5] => 398.0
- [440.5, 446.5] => 444.0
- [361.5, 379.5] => 379.0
